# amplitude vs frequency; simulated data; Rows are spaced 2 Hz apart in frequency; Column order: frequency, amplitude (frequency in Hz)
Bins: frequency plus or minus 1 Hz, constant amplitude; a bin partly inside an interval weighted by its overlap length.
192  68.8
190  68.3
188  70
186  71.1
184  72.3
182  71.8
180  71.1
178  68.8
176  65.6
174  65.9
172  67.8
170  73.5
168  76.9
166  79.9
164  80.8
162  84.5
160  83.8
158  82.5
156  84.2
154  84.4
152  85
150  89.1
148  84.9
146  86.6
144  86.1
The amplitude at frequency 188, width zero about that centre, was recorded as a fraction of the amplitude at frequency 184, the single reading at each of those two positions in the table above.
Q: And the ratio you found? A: 0.97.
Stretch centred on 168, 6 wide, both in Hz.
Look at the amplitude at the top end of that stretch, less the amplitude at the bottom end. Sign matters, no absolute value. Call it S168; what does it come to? -6.4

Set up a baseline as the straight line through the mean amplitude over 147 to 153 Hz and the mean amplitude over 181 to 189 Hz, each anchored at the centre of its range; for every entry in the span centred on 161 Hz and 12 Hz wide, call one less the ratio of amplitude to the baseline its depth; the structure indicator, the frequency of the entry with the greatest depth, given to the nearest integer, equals 158 Hz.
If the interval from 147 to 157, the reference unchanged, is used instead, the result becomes 148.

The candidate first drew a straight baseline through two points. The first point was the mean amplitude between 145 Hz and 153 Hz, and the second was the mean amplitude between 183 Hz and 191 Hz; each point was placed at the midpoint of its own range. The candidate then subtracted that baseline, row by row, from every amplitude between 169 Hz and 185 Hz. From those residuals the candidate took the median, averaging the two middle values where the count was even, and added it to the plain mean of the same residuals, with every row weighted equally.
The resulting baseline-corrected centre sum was -9.8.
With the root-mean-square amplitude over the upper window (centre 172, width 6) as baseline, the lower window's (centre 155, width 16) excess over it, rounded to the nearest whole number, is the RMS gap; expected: 16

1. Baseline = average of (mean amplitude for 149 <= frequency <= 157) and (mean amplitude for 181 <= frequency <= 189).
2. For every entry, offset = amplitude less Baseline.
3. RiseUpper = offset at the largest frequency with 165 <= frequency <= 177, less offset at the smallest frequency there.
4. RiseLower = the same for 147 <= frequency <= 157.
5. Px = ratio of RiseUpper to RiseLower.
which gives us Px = 20.4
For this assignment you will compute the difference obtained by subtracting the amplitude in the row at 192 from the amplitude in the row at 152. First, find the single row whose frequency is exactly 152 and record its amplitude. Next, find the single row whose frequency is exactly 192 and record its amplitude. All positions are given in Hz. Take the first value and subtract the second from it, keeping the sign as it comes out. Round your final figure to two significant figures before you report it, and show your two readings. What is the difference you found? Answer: 16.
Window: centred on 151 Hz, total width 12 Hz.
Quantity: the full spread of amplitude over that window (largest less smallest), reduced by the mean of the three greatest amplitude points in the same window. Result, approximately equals -82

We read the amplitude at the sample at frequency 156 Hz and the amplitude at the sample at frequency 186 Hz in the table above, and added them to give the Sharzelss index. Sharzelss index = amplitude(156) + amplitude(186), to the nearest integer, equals 155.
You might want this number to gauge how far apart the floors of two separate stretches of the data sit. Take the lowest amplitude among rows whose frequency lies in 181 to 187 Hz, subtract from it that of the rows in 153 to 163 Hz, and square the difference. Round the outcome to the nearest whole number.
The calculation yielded 130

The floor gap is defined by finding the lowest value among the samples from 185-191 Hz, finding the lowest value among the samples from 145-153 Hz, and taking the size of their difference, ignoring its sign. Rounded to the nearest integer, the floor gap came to 17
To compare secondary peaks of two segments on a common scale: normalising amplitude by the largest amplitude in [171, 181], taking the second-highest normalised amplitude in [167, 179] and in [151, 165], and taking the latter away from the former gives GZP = -0.155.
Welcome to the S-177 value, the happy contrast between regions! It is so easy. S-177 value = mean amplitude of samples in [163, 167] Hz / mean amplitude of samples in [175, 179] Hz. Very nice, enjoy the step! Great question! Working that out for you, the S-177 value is 1.20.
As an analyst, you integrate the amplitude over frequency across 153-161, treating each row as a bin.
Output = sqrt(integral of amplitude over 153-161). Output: 25.9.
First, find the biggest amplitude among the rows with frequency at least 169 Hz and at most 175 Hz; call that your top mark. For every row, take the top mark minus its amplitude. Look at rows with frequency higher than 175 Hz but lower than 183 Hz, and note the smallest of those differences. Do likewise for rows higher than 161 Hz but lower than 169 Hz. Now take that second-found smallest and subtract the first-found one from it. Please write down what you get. -13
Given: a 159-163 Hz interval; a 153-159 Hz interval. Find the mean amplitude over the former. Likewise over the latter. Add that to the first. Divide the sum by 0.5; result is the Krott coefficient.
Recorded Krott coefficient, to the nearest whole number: 336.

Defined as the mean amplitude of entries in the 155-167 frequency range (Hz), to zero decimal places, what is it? 83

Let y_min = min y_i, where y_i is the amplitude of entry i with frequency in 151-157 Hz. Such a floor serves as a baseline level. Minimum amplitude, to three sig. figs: 84.2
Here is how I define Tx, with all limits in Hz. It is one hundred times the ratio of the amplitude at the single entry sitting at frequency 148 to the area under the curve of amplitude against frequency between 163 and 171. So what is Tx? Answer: 14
